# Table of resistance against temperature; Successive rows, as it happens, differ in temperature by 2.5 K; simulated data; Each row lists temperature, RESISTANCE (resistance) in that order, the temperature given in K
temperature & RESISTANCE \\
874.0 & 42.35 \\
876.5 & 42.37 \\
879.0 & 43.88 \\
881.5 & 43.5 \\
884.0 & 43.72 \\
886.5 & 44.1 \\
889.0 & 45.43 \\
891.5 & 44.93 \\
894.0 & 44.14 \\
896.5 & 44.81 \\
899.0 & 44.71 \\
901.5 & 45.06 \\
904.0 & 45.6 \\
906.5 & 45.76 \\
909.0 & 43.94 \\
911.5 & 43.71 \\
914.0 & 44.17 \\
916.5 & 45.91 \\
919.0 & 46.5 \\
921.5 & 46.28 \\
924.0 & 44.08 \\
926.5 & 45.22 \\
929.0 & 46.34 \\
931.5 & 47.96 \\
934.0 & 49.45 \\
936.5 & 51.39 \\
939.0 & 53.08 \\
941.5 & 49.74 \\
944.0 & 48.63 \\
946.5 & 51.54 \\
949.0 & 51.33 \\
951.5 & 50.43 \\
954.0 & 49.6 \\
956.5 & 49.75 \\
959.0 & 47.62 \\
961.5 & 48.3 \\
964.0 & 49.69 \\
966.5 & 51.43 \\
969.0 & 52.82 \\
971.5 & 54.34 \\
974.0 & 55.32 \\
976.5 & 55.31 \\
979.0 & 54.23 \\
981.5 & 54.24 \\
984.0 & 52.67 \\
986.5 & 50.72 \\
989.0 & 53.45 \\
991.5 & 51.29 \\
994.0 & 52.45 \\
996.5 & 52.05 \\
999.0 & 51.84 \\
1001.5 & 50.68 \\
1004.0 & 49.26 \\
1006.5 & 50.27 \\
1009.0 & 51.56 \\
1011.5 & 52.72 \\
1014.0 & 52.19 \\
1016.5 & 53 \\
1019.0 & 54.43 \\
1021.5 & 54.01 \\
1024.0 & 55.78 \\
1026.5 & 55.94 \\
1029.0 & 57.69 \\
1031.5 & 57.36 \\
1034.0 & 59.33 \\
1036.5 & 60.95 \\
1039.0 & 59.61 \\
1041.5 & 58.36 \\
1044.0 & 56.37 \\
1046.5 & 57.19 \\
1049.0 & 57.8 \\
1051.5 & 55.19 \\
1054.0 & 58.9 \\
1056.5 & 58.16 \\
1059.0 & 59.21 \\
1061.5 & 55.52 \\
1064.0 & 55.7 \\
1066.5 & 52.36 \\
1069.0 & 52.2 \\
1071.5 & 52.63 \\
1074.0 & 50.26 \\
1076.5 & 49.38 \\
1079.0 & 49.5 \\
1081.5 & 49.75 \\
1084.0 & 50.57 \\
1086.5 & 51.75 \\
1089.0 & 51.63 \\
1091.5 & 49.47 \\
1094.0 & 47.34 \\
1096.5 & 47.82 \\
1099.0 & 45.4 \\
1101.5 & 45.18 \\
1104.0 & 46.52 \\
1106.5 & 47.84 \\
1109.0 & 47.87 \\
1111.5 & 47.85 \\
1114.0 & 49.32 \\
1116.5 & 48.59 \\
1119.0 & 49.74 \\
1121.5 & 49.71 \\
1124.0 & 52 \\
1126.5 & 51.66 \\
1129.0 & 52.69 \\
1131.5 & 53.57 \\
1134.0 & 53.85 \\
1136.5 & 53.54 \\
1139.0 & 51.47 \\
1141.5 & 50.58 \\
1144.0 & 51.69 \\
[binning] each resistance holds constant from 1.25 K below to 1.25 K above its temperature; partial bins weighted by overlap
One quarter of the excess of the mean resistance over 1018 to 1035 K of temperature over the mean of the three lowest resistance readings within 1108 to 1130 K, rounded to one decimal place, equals 2.1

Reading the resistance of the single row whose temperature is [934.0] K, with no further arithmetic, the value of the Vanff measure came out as 49.45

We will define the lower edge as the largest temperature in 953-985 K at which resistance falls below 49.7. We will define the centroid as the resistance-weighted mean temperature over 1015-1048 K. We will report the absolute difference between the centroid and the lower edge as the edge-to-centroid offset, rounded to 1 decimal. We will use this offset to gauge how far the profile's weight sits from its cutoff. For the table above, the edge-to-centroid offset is 67.8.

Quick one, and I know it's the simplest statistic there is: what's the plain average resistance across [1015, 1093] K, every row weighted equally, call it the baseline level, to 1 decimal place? 54.8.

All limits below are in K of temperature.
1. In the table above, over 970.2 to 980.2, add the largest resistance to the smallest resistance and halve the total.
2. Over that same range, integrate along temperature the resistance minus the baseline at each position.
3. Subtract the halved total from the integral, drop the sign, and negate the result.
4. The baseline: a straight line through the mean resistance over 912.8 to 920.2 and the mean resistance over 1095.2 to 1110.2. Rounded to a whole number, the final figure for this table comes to -34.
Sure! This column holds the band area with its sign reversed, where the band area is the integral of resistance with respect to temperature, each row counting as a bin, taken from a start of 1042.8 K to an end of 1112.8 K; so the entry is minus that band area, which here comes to -3623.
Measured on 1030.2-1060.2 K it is -1746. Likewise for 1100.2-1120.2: -957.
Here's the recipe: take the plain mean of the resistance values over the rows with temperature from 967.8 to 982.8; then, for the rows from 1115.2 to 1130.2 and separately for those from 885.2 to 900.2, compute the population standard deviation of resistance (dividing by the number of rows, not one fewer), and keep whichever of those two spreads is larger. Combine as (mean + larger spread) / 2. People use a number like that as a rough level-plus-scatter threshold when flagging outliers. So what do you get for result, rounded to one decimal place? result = 27.9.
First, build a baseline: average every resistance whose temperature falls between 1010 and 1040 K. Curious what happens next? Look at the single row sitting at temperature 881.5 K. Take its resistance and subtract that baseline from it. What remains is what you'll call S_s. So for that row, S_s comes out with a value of -13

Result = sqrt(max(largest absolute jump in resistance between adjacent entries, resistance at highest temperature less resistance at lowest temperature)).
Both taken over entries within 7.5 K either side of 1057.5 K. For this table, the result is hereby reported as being 1.9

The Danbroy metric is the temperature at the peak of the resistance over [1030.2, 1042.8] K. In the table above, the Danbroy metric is 1036.5 K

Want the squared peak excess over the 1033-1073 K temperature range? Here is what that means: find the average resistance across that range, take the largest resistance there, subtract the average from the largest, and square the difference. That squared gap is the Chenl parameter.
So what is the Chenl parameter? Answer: 17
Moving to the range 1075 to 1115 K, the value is 10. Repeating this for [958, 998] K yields 9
